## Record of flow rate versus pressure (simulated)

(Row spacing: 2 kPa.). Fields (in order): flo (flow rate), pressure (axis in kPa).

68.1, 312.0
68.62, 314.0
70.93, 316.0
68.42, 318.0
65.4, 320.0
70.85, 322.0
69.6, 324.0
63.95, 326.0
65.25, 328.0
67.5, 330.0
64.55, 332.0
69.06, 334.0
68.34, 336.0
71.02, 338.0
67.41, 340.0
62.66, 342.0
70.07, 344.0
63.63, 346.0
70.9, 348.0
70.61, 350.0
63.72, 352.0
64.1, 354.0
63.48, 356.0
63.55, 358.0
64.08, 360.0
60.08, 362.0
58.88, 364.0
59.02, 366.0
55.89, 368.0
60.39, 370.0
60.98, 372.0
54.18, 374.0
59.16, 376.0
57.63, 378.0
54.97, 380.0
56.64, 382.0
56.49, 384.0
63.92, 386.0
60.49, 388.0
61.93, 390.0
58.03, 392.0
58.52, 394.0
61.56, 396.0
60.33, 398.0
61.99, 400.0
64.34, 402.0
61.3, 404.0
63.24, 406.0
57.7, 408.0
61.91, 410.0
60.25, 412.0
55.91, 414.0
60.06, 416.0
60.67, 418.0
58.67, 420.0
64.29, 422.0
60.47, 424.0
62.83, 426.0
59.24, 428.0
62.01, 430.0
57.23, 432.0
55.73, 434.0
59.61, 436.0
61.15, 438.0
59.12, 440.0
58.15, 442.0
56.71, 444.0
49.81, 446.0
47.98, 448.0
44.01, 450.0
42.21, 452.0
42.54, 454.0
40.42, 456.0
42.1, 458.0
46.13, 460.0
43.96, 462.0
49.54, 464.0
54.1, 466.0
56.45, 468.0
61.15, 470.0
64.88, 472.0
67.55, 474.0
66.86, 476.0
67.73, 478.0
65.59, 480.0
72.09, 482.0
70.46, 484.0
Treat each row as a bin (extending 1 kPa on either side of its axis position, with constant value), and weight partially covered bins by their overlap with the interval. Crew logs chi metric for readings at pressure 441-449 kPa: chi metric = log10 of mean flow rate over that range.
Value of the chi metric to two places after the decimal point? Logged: 1.73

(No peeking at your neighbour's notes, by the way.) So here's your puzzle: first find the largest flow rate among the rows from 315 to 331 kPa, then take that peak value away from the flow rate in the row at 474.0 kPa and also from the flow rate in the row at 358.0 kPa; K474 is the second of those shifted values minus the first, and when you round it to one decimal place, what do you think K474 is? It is -4.0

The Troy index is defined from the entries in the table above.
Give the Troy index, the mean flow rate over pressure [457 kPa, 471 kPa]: 50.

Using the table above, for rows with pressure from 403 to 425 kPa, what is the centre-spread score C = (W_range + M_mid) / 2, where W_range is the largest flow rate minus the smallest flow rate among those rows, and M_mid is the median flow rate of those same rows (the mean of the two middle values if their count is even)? 34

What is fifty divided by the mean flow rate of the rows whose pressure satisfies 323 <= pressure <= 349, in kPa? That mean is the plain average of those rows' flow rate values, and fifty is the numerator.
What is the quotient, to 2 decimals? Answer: 0.74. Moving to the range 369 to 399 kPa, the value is 0.85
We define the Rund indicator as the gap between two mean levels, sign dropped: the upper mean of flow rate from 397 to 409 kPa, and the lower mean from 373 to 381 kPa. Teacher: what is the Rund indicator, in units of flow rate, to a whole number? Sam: 5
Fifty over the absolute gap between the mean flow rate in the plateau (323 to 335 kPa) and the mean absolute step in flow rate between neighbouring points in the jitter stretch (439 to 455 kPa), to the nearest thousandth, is 0.779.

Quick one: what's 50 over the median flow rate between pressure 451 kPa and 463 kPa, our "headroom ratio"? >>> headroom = 1.18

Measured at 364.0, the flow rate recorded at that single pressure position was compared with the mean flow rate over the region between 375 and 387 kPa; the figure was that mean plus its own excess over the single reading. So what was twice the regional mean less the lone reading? 57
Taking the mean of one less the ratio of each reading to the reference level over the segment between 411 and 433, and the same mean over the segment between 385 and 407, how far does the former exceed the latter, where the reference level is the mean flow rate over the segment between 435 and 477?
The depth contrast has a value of 0.02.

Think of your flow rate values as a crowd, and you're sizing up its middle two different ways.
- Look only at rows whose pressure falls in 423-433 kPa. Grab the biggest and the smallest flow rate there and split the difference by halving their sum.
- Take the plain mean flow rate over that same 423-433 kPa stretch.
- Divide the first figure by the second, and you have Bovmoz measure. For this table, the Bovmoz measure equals 0.99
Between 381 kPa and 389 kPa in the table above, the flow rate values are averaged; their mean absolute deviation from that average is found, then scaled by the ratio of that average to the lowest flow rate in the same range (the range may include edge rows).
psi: 3.0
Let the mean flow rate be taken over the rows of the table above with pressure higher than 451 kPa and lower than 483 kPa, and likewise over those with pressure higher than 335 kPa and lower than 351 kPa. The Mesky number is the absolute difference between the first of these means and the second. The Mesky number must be 13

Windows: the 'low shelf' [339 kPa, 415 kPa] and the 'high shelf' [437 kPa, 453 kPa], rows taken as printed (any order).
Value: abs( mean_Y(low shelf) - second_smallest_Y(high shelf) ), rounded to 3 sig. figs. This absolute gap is 17.3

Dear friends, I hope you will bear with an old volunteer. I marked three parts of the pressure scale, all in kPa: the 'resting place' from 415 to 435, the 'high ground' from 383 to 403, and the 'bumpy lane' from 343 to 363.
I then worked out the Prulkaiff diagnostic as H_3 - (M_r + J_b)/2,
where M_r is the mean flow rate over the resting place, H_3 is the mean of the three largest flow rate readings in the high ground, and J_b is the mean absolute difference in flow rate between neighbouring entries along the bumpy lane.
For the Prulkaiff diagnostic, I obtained 31.9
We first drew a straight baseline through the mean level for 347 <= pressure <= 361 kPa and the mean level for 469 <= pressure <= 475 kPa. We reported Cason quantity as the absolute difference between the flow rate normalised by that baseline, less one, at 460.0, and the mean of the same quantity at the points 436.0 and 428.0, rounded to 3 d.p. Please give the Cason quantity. 0.201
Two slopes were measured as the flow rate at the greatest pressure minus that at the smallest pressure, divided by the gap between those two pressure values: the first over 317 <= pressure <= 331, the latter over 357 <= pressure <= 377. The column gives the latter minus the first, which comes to -0.2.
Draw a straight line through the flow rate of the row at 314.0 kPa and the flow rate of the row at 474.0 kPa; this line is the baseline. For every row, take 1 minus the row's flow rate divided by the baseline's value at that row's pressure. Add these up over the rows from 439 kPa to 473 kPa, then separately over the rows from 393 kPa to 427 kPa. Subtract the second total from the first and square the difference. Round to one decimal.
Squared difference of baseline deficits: 6.3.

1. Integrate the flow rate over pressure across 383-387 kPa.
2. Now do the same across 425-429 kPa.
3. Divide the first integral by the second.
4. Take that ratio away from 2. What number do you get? 1.01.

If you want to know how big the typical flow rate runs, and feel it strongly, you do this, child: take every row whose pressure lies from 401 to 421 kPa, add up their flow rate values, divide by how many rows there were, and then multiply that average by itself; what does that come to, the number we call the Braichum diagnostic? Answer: 3649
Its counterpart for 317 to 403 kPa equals 3982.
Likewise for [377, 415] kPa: 3582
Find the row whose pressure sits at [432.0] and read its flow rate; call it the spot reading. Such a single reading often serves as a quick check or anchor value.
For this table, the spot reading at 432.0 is 57.23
